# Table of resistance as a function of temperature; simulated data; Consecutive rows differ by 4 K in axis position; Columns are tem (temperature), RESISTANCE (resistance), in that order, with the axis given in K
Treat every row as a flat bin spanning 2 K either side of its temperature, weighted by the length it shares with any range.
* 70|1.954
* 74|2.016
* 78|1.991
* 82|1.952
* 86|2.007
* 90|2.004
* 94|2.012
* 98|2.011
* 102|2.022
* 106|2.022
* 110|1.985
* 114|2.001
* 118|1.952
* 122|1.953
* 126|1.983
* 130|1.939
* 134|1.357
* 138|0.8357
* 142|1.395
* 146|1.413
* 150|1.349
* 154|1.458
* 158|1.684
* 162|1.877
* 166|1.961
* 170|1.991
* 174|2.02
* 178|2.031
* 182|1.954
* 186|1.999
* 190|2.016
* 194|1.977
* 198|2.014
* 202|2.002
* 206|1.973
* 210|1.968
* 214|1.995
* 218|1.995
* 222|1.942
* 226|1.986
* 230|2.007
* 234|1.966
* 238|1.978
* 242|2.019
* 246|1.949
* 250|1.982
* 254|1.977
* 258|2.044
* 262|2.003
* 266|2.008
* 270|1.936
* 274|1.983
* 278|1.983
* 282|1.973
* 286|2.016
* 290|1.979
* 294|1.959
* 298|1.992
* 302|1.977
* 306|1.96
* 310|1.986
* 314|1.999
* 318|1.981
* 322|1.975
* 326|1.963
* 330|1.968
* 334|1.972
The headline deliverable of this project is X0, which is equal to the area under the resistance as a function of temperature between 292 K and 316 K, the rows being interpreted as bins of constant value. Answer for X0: 47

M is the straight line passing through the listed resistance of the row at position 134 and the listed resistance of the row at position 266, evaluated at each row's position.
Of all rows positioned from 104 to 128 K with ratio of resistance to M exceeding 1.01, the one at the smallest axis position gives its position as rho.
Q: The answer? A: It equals 106 K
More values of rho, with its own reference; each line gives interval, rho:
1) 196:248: 198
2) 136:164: 158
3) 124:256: 126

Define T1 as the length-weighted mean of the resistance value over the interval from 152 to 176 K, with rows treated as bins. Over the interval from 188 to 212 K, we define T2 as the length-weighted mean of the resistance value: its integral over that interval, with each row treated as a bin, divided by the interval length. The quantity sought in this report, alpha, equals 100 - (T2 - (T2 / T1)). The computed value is 99.1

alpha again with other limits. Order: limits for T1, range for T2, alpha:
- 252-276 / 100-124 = 99.0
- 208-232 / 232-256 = 99.0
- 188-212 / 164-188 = 99.0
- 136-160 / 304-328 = 99.5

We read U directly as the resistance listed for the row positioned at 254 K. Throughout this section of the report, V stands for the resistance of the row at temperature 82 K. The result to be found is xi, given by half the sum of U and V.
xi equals 1.96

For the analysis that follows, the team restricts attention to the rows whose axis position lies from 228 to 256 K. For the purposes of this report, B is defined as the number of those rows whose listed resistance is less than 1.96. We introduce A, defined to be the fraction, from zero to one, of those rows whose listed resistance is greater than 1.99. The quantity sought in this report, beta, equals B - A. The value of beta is 0.7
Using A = 0.3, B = 1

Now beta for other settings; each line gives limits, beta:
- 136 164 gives 7.0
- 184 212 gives -0.6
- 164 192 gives 0.3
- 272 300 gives 0.7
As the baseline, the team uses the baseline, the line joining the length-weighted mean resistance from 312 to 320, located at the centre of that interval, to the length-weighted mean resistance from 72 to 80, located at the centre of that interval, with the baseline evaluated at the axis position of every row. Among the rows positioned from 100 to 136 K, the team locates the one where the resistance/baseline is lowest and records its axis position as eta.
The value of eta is 134 K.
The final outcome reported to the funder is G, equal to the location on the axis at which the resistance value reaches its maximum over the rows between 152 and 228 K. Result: 178 K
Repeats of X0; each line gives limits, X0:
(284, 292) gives 16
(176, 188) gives 24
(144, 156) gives 17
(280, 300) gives 40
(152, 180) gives 52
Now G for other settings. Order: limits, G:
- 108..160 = 114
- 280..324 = 286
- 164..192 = 178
